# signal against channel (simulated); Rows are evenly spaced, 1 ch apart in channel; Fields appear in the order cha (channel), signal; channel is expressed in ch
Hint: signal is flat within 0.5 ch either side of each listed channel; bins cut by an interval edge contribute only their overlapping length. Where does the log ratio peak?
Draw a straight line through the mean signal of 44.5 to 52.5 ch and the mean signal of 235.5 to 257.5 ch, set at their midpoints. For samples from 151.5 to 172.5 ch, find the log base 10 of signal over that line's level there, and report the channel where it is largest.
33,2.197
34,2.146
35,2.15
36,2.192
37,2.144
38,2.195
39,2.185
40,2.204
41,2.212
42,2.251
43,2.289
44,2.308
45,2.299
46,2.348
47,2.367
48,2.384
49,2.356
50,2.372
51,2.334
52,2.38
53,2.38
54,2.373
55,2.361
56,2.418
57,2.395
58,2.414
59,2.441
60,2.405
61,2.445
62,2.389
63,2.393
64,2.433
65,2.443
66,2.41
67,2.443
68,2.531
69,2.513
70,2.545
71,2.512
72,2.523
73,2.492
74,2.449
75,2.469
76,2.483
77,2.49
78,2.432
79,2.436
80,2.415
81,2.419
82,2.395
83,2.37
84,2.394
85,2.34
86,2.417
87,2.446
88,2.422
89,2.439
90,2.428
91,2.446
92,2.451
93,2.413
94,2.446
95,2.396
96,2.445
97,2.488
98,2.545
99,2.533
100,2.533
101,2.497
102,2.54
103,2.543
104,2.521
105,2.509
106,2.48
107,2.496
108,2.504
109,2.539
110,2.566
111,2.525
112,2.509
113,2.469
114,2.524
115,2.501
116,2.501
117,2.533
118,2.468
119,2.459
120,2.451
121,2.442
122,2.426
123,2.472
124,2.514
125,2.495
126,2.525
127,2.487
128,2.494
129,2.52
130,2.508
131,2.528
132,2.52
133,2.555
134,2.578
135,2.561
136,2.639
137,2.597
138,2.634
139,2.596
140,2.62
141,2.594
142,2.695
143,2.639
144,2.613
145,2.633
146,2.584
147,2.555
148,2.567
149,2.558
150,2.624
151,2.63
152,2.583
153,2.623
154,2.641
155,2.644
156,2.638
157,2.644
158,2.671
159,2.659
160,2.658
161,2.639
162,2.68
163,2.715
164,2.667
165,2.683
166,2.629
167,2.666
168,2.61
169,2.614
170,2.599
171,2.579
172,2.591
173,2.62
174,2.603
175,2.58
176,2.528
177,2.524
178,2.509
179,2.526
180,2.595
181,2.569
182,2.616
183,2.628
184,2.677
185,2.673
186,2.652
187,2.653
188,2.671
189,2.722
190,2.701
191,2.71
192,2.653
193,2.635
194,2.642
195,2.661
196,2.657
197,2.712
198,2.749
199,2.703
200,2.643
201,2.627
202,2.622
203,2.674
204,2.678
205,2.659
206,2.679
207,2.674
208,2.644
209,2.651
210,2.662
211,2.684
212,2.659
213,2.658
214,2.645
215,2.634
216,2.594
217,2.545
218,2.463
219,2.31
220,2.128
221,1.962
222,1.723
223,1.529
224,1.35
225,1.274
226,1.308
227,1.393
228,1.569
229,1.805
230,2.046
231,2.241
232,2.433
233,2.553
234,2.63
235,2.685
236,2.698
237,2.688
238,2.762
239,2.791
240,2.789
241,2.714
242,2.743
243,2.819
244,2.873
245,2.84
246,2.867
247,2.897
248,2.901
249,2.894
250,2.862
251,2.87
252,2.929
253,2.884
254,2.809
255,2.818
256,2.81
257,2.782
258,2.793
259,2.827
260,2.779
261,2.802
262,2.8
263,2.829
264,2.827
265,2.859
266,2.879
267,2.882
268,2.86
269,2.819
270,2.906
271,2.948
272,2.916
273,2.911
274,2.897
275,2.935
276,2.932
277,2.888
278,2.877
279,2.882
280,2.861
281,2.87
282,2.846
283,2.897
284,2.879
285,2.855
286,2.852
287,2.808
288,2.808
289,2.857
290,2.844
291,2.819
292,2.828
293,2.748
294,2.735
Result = 163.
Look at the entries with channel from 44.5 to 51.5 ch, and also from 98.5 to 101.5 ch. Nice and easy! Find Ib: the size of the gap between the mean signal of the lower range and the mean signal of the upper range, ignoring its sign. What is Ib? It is 0.2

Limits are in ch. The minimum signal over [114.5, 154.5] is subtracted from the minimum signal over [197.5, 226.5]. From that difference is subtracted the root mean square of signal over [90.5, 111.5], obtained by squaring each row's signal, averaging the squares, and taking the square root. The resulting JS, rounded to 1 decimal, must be -3.6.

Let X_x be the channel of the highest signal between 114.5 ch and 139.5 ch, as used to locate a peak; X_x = 136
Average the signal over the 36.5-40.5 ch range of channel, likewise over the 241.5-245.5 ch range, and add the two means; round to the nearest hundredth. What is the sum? 5.00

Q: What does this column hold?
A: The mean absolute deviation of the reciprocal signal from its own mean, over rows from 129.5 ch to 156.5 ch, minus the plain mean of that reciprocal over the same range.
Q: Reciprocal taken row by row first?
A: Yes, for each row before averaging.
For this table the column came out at -0.380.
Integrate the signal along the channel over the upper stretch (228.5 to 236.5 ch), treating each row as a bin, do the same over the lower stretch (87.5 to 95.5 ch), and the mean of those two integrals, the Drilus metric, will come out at 19.3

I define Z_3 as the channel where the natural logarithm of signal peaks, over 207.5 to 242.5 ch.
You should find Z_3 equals 239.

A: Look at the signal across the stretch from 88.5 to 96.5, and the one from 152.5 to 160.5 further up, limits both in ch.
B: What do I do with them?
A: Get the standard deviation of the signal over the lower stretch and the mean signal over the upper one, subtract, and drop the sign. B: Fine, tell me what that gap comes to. 2.6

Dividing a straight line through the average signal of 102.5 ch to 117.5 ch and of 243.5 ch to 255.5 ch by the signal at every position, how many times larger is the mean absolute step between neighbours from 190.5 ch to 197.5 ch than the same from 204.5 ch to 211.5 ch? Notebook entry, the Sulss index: 1.7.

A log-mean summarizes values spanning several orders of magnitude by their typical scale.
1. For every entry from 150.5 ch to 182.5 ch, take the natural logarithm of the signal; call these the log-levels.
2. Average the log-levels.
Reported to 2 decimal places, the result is 0.96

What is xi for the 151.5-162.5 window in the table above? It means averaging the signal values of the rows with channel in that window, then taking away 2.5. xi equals 0.14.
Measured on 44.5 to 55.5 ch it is -0.14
